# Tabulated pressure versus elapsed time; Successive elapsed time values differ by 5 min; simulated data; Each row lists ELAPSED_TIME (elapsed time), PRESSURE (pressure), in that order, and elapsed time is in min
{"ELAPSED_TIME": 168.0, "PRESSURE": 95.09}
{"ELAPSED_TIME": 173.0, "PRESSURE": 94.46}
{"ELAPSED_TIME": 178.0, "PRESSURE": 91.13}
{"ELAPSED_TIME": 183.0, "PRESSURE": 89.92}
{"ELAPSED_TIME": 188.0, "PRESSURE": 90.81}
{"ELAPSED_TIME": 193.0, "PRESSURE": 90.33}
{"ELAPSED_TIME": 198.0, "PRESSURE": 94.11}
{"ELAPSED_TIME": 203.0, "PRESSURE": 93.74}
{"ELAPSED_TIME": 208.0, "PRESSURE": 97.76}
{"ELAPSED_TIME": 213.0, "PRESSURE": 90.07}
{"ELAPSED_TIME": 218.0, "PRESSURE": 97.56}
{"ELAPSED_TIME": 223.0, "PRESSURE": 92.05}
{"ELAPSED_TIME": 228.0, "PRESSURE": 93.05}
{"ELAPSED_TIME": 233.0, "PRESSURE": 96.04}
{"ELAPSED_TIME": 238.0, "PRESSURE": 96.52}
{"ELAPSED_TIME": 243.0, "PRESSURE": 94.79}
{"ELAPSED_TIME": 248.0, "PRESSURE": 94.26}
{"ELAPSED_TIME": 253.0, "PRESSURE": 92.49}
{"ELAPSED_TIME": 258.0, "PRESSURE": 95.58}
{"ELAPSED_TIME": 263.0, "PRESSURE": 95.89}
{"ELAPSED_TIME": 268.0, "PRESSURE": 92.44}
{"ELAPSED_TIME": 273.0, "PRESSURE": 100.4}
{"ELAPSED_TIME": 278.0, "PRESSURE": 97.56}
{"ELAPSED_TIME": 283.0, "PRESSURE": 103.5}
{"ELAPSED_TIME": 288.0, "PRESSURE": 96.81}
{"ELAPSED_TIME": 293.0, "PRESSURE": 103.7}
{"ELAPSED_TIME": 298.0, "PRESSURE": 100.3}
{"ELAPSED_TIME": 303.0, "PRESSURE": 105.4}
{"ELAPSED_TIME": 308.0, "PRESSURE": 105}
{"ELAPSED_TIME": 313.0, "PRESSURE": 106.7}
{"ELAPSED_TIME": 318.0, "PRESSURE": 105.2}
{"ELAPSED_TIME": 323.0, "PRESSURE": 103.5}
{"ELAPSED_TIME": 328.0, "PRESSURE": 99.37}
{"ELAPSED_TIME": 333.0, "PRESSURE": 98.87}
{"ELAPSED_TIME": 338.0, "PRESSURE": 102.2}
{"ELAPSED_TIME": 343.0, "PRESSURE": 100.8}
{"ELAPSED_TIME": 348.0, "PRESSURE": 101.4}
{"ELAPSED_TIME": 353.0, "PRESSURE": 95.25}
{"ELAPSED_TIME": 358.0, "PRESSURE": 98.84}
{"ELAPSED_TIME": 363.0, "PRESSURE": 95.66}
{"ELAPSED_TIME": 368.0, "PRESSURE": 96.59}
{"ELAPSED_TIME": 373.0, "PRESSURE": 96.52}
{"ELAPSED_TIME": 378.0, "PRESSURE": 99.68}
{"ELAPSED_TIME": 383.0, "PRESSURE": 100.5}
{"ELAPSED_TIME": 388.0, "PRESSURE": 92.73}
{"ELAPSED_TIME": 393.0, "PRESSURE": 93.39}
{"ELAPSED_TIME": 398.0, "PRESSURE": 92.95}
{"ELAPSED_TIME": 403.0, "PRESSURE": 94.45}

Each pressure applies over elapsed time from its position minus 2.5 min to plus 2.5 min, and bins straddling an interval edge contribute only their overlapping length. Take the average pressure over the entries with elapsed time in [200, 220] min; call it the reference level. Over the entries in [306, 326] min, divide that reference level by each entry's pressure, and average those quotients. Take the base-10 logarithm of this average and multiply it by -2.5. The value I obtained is 0.11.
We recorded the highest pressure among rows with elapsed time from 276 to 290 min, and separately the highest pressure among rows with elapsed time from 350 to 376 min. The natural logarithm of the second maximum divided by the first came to -0.046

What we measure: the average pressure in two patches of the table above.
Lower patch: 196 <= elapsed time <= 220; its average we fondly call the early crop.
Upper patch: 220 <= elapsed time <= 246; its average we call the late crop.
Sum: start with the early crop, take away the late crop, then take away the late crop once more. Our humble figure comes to -94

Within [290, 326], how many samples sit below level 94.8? 0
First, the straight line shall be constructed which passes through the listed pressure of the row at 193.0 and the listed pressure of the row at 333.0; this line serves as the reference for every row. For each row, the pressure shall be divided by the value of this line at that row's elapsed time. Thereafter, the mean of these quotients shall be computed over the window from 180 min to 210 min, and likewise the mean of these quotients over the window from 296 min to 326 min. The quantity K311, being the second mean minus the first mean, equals 0.05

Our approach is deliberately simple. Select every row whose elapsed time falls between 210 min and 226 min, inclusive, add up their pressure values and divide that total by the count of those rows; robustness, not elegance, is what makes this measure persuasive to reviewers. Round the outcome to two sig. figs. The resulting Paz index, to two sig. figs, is 93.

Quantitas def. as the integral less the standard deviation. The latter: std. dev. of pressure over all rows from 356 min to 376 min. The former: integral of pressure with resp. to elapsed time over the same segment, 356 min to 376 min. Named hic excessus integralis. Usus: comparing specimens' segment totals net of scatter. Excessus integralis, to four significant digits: 1937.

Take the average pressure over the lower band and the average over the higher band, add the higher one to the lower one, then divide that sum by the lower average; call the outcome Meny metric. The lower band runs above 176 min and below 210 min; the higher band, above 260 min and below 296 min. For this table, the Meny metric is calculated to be 2.07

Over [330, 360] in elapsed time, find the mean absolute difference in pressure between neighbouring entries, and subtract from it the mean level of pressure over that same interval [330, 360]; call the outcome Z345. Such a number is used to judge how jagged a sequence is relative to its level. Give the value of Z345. -97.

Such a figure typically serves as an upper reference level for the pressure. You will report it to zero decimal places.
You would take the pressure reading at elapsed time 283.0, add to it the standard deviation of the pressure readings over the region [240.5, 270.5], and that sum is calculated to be 105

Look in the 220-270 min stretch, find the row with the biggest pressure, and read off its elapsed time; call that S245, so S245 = 238.0 min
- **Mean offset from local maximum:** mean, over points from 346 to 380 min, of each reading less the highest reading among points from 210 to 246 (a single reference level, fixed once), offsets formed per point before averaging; 0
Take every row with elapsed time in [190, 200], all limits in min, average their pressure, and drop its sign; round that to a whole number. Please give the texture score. 92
